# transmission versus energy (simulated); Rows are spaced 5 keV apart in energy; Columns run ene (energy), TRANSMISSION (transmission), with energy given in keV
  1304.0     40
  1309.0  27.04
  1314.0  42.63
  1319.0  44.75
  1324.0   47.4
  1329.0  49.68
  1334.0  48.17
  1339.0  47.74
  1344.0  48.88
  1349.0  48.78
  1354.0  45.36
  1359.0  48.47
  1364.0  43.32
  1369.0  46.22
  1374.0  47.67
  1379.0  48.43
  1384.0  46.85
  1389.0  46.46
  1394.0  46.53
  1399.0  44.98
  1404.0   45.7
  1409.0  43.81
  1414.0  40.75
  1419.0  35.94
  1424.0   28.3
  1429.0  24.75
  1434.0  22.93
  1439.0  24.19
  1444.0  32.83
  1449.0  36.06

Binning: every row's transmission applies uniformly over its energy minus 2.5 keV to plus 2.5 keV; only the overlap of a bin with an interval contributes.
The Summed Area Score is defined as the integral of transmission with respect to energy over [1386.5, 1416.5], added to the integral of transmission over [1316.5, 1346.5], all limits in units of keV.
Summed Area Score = 2774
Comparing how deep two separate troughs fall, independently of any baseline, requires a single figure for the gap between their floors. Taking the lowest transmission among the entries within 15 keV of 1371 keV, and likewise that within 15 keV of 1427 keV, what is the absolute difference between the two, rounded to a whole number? 20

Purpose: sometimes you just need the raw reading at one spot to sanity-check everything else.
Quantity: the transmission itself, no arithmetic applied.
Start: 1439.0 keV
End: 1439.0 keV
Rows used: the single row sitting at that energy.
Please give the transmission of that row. 24.19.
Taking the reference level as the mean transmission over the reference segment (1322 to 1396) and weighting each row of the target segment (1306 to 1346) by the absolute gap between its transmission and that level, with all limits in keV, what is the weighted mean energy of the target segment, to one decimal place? 1314.6 keV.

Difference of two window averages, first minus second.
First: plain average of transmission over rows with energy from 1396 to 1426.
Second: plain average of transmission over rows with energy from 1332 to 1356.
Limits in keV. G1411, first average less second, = -8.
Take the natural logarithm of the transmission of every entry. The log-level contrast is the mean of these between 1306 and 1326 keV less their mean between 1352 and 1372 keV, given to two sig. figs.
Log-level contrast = -0.15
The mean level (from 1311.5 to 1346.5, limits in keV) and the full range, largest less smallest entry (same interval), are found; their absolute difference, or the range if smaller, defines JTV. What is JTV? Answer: 7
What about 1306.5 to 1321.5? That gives 18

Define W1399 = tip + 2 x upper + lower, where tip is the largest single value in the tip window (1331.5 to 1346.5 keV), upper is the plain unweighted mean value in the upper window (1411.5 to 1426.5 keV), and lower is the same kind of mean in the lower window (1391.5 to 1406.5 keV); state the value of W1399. 165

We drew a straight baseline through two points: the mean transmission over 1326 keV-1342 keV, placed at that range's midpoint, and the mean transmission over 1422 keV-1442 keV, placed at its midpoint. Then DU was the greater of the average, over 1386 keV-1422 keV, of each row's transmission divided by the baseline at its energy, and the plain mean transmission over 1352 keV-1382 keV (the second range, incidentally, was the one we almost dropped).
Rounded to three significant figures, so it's 46.6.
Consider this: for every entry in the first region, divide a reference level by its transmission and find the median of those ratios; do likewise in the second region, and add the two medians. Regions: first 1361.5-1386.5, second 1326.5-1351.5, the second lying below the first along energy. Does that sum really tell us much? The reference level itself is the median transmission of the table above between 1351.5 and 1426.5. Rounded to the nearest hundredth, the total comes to 1.91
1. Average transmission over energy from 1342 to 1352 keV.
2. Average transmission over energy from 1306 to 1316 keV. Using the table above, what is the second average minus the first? -14.0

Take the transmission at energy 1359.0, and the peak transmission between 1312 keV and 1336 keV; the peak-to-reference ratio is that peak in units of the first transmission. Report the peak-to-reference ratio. 1.02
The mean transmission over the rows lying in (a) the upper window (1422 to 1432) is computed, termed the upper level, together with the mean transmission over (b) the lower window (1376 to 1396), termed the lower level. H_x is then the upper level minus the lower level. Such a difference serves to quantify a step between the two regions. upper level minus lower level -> -21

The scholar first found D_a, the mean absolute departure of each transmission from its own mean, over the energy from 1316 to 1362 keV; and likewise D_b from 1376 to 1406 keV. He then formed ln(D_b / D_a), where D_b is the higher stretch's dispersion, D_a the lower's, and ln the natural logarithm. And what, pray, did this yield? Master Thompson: -0.46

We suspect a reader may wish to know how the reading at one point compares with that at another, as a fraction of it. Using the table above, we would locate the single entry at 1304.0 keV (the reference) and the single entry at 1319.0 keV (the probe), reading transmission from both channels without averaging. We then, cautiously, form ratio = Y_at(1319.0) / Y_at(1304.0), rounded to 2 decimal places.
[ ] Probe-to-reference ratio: 1.12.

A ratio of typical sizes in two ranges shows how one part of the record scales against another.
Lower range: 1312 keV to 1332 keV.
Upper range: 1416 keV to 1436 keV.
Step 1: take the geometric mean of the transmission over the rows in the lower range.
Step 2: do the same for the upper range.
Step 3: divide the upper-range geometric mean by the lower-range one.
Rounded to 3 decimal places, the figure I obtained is 0.599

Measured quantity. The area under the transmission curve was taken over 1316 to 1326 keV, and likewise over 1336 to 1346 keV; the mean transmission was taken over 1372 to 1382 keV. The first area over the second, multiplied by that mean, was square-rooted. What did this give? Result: 6.8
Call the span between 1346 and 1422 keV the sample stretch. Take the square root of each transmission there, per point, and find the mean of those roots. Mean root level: 6.72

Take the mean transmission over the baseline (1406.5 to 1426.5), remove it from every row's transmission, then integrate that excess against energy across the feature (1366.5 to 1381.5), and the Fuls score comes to 154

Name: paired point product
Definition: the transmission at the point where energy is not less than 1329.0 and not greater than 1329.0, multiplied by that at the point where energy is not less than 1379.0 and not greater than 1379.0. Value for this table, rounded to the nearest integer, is 2406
